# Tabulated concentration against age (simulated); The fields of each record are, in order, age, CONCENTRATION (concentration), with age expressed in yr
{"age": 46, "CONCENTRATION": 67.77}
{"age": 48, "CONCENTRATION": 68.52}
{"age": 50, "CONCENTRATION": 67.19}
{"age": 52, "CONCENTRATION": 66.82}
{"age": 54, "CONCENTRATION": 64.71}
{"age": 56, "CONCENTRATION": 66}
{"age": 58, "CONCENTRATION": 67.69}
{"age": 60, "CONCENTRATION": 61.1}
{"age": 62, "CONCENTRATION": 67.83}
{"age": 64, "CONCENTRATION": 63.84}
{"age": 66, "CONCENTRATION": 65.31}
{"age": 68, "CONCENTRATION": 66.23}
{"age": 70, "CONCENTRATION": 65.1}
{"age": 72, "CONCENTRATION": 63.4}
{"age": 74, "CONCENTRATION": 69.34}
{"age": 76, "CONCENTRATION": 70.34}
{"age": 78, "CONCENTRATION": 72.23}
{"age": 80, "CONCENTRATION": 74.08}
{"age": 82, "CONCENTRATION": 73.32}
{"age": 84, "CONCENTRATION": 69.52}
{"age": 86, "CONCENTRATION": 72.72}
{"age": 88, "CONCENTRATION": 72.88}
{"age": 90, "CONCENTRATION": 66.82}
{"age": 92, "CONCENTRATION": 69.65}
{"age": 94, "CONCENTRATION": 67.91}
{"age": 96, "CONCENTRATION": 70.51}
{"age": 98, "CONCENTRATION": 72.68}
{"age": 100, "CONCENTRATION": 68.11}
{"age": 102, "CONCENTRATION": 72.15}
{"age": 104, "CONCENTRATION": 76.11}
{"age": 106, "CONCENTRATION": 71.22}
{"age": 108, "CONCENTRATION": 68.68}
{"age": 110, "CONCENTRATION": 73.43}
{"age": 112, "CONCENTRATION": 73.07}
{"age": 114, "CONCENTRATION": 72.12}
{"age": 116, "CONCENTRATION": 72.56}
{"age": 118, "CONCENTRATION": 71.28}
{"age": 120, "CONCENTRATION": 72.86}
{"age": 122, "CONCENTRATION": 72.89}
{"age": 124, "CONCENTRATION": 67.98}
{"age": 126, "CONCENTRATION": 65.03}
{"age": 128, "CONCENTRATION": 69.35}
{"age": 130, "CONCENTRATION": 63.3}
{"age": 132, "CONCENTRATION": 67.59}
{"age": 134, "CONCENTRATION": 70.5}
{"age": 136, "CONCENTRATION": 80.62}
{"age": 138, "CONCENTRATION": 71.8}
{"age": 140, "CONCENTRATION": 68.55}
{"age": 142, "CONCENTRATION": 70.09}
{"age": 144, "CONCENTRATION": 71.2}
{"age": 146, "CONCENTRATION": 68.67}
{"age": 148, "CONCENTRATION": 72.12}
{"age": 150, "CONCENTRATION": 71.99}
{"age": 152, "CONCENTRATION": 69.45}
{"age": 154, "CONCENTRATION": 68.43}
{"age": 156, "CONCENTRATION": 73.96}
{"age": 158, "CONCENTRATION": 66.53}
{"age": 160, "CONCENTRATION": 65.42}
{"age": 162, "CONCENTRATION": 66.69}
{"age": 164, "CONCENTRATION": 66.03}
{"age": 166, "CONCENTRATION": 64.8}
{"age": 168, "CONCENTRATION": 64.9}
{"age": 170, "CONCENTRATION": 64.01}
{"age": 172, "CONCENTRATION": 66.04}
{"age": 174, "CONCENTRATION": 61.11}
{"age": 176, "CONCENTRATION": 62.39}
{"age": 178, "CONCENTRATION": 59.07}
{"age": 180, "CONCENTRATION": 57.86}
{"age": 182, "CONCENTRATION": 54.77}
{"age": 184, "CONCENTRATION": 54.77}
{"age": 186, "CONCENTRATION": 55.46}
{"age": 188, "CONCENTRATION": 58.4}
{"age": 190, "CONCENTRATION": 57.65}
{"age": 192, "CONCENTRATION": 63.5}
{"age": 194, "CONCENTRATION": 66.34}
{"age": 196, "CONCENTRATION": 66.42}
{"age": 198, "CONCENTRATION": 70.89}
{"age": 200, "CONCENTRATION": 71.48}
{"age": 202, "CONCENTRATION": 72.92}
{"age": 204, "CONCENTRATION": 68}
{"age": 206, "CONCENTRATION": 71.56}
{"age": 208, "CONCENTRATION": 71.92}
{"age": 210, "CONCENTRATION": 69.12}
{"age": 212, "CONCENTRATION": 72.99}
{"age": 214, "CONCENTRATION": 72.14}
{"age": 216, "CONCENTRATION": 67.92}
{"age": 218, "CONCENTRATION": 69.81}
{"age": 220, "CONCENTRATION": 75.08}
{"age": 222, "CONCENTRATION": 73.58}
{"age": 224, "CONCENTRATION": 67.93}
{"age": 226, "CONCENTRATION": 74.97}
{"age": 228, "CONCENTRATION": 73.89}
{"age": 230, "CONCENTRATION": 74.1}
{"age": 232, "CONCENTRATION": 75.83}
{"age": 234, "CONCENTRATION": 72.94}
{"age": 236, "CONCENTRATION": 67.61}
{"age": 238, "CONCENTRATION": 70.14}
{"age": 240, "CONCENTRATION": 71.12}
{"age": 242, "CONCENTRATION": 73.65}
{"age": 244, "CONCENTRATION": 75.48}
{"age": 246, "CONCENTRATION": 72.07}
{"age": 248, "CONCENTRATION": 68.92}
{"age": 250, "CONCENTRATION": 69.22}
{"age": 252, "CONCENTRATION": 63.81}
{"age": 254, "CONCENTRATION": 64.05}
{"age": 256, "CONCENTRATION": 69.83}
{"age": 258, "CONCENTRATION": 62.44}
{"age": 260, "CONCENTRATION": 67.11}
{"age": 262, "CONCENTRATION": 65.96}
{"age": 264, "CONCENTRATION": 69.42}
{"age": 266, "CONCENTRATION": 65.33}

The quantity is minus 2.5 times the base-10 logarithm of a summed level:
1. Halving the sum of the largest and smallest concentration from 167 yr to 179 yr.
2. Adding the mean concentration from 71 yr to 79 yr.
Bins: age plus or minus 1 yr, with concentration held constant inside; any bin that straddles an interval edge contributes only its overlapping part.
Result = -5.30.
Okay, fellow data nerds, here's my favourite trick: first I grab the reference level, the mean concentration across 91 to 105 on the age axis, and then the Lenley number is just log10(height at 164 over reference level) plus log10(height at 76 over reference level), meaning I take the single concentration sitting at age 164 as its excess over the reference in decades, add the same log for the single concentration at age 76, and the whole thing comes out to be -0.04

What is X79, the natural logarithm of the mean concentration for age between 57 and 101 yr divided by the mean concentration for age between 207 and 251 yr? -0.045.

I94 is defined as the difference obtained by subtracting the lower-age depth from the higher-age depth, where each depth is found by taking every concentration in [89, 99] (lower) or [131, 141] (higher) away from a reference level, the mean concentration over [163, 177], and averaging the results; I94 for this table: -2.3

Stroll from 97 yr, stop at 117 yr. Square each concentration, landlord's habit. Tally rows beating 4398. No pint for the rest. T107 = 10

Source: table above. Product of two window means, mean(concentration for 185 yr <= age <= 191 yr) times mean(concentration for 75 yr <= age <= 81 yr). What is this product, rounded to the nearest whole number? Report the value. 4129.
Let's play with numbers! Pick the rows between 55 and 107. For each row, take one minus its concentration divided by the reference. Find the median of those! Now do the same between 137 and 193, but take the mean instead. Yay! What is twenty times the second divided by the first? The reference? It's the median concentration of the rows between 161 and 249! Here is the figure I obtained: -75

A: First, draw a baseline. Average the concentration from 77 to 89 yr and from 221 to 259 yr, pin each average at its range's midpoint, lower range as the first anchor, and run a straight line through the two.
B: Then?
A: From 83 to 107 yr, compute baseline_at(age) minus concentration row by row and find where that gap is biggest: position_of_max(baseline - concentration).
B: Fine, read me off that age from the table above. 90 yr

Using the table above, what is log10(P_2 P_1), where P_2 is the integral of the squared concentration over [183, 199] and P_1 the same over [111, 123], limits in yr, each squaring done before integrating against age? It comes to 9.59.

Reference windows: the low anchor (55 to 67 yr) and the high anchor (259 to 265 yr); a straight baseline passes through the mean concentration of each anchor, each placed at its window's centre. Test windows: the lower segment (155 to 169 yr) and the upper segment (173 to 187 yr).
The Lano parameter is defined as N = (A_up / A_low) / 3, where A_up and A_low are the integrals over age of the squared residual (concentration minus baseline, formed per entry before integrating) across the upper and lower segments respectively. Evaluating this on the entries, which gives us 3.0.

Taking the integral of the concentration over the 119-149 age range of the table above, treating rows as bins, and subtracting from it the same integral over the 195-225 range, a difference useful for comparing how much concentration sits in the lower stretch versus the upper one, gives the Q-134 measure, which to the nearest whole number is -18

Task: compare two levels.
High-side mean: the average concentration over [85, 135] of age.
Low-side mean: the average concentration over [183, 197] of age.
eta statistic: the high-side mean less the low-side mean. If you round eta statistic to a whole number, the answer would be 10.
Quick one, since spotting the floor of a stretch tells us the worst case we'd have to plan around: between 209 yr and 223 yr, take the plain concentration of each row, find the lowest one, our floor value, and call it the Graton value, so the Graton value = 67.92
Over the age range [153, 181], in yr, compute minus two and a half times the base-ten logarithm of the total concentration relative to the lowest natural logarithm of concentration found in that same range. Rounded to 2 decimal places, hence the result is -5.87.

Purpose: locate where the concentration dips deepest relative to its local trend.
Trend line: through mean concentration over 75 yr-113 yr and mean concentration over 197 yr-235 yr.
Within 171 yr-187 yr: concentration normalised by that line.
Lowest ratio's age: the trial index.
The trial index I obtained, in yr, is 184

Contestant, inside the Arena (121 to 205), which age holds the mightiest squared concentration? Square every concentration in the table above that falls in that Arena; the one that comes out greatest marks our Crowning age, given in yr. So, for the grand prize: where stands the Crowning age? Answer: 136 yr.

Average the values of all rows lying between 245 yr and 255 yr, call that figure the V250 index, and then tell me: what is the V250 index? 67.6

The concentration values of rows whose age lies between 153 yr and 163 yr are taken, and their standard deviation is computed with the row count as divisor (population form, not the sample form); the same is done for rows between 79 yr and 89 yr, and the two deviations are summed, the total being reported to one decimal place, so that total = 4.6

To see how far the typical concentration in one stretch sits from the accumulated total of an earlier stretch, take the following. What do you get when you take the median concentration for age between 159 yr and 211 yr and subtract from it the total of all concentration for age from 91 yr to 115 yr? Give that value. -790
